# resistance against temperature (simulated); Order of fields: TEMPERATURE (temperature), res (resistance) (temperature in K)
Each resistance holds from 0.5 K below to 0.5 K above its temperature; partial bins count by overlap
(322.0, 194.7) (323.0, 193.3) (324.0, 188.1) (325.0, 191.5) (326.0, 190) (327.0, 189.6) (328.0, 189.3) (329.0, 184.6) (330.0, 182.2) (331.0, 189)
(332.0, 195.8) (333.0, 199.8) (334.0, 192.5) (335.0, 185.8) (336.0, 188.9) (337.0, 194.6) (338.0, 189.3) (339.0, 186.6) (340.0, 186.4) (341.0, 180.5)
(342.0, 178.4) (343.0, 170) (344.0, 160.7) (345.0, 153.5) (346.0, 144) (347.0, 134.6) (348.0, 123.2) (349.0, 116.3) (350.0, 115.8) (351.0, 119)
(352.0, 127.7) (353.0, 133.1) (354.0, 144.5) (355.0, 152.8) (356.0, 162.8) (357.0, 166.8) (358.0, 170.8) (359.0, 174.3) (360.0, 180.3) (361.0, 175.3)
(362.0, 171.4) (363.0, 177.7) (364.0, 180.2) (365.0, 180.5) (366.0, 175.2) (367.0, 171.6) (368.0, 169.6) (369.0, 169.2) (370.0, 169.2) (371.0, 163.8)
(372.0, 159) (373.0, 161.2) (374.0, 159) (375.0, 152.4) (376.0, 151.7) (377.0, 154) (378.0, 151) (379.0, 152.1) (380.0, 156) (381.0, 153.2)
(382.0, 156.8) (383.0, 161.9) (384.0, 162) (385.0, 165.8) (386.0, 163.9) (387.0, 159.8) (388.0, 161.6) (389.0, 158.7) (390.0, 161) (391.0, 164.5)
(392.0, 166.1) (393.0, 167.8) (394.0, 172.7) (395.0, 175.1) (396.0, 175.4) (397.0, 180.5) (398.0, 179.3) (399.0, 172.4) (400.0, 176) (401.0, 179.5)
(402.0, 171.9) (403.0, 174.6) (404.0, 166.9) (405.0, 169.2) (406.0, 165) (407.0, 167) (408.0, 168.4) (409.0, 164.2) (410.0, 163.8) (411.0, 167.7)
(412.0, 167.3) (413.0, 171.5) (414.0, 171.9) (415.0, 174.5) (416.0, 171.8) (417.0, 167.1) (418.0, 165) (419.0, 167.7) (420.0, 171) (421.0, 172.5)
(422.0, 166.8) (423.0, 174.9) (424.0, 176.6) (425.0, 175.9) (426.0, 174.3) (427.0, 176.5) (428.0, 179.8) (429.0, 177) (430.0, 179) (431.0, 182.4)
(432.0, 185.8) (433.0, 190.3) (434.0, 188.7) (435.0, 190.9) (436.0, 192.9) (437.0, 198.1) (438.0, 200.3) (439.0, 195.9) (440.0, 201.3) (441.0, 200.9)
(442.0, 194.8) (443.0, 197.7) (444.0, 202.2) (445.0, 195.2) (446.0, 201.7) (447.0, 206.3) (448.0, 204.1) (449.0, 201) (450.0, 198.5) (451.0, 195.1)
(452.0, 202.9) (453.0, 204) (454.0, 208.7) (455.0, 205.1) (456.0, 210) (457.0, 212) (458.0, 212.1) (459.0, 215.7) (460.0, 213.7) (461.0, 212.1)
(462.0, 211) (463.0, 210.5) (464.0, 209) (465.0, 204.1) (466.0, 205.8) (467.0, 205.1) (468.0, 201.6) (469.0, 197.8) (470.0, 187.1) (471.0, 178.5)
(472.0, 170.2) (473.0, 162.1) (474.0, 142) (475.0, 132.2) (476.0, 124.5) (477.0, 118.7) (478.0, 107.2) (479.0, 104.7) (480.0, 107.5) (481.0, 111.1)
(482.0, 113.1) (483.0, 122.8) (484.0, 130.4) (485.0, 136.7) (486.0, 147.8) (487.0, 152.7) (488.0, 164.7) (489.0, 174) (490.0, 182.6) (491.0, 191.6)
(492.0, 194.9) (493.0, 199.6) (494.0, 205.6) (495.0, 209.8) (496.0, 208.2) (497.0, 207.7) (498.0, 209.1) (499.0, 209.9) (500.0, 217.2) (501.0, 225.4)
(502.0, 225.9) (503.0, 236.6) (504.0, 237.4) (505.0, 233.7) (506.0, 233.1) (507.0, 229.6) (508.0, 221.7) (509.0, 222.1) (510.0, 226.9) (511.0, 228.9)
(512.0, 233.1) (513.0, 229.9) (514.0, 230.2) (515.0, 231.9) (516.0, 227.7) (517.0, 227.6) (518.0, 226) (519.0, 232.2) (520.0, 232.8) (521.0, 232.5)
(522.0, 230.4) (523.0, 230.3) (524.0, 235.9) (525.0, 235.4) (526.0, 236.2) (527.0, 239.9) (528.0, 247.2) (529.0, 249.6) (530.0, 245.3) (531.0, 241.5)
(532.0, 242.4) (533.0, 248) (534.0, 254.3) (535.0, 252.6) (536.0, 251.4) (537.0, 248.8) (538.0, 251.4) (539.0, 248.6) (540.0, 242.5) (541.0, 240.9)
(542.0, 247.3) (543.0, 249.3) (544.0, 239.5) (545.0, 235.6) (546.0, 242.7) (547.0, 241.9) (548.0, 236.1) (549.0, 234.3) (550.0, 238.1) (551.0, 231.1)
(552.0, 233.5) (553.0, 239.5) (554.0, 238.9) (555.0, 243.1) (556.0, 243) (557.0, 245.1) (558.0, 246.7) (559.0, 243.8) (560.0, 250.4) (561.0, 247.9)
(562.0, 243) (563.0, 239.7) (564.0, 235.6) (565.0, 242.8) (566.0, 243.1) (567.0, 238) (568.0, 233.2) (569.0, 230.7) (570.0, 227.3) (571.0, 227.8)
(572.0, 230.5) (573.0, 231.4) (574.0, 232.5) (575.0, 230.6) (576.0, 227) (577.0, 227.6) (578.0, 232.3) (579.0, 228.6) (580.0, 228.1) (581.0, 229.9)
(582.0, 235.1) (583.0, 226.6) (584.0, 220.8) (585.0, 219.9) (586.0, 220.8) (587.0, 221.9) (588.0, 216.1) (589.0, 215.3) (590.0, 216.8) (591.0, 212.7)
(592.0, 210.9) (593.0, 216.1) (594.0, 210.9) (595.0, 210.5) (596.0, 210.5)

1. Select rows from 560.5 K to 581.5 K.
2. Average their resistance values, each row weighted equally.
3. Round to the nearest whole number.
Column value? 234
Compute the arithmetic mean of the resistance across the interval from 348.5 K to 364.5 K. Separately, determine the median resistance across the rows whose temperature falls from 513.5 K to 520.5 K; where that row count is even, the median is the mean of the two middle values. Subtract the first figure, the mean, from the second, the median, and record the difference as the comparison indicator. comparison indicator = 76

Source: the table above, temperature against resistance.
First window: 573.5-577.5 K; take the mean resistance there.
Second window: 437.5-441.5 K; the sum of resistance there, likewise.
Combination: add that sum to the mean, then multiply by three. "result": 3083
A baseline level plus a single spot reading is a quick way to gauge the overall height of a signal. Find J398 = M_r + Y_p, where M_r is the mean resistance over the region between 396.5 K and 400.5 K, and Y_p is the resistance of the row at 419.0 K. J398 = 345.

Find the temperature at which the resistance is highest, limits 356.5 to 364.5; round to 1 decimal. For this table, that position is 360.0 K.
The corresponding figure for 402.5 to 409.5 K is 403.0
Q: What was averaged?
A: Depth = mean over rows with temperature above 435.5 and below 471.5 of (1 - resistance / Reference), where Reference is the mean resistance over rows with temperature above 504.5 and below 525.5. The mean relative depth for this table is 0.12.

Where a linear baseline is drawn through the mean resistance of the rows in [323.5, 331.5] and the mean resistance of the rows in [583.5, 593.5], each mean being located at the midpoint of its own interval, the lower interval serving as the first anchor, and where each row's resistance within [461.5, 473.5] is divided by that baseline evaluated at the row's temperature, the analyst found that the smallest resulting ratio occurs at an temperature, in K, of 473.0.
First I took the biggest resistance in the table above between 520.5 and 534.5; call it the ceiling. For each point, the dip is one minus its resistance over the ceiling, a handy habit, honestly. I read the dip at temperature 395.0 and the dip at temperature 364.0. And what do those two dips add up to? 0.60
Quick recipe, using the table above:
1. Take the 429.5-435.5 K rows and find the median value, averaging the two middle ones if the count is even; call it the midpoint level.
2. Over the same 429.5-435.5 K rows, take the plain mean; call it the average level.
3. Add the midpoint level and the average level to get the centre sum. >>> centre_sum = 373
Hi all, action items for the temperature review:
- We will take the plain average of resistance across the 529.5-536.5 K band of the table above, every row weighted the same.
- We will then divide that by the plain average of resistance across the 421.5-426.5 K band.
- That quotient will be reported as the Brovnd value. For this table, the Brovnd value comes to 1.4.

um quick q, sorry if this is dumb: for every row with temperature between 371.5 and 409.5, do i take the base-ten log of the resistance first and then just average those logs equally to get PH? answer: 2.22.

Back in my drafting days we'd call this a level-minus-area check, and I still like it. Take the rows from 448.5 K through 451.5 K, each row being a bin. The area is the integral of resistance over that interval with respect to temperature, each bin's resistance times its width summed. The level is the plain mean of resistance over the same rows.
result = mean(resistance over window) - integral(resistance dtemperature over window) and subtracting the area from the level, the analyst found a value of -396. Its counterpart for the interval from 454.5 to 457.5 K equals -418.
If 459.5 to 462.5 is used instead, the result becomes -425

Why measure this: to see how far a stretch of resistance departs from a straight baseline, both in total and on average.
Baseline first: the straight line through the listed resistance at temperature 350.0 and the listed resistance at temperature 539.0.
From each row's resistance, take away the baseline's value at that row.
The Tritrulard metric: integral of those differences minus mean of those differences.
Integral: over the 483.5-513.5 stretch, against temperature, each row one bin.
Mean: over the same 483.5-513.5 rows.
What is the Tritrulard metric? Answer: -462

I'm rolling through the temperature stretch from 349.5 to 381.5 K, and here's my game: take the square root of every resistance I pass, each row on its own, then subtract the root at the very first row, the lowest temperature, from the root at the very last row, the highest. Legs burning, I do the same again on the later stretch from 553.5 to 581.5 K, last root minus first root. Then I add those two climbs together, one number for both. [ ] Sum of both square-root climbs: 1.3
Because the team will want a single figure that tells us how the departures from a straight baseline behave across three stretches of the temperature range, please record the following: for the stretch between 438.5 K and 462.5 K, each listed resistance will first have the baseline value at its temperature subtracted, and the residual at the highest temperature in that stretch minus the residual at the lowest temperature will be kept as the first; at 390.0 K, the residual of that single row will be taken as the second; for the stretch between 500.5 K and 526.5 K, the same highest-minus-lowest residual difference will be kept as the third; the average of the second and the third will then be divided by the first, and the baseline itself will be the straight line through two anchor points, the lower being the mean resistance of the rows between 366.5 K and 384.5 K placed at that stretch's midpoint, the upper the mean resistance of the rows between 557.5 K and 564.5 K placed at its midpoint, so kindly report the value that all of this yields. -0.62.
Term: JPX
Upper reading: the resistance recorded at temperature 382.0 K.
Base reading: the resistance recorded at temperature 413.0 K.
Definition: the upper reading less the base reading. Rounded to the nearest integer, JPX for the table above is -15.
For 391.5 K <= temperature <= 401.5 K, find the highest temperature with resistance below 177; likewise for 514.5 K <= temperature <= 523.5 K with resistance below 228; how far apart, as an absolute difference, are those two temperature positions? 118 K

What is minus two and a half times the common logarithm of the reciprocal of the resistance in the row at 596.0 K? 5.81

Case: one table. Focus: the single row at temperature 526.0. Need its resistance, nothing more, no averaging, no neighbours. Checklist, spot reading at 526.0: 236.2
